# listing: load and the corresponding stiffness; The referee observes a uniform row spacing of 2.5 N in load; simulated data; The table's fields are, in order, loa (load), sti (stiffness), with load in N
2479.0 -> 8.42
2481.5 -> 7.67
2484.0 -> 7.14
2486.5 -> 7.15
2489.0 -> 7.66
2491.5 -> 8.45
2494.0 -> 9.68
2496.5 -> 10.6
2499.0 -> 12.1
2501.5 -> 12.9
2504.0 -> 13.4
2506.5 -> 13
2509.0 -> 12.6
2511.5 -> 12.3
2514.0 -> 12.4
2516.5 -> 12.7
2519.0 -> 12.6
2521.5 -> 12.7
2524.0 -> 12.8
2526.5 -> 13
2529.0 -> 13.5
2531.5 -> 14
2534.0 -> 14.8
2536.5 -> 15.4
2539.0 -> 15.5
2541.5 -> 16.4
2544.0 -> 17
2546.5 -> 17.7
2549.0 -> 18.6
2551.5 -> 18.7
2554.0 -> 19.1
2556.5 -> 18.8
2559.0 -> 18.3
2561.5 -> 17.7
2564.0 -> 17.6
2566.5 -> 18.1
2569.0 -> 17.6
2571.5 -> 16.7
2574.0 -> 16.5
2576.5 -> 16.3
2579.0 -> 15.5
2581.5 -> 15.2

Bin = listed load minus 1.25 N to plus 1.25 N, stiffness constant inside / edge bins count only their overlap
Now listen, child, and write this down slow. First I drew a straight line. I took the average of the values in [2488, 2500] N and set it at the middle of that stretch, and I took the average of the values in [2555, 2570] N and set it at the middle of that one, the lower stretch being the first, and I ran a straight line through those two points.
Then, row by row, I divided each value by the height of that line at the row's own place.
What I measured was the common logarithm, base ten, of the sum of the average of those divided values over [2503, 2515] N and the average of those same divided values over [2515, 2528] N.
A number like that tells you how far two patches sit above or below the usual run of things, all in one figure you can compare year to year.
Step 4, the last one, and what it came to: 0.320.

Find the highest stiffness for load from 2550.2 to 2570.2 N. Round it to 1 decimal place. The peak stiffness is 19.1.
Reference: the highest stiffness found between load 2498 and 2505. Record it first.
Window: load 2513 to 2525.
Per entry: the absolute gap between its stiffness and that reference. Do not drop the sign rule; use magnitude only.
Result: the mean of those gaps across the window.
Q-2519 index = 0.8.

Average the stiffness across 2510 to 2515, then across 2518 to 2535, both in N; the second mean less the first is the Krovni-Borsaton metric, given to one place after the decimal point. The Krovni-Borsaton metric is 1.0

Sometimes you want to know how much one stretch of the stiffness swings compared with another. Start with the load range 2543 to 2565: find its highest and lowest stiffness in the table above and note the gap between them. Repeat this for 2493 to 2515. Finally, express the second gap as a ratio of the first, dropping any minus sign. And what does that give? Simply 1.8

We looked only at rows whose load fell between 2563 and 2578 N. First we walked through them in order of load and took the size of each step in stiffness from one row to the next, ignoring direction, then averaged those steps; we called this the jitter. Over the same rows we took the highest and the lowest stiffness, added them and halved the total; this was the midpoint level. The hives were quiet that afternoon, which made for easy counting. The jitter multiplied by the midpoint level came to 7.9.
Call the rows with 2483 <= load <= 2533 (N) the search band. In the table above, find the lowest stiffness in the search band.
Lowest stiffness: 7.14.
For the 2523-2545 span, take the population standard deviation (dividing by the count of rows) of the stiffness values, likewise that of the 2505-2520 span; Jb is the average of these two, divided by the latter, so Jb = 3.64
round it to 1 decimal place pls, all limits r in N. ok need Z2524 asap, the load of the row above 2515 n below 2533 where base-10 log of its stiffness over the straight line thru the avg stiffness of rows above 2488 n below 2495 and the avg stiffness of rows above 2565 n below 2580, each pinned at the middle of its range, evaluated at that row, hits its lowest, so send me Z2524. 2526.5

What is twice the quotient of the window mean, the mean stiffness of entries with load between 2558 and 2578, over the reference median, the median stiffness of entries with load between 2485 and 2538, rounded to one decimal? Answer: 2.7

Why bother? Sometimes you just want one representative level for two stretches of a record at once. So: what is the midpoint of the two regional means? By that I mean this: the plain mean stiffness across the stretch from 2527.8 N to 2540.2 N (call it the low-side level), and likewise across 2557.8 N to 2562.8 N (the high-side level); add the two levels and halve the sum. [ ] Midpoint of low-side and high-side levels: 16.3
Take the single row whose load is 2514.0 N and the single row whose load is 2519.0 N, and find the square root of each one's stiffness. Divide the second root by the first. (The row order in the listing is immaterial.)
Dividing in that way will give 1.01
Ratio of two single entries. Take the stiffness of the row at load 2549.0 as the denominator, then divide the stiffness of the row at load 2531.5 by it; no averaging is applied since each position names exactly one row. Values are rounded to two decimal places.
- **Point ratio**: 0.75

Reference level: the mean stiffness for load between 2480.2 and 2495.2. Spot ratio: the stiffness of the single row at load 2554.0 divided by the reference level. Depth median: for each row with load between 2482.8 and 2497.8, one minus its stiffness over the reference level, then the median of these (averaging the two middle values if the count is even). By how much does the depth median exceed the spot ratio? -2.4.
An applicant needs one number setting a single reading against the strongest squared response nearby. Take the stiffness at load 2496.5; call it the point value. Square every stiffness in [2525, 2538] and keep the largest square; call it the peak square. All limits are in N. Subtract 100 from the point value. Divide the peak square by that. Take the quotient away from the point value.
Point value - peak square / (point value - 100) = 13.3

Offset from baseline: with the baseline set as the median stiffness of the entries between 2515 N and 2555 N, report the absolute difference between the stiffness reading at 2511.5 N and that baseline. 2.8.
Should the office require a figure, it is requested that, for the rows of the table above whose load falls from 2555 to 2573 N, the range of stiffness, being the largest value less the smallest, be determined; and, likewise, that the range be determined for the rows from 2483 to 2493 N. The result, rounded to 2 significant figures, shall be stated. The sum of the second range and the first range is 3.4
